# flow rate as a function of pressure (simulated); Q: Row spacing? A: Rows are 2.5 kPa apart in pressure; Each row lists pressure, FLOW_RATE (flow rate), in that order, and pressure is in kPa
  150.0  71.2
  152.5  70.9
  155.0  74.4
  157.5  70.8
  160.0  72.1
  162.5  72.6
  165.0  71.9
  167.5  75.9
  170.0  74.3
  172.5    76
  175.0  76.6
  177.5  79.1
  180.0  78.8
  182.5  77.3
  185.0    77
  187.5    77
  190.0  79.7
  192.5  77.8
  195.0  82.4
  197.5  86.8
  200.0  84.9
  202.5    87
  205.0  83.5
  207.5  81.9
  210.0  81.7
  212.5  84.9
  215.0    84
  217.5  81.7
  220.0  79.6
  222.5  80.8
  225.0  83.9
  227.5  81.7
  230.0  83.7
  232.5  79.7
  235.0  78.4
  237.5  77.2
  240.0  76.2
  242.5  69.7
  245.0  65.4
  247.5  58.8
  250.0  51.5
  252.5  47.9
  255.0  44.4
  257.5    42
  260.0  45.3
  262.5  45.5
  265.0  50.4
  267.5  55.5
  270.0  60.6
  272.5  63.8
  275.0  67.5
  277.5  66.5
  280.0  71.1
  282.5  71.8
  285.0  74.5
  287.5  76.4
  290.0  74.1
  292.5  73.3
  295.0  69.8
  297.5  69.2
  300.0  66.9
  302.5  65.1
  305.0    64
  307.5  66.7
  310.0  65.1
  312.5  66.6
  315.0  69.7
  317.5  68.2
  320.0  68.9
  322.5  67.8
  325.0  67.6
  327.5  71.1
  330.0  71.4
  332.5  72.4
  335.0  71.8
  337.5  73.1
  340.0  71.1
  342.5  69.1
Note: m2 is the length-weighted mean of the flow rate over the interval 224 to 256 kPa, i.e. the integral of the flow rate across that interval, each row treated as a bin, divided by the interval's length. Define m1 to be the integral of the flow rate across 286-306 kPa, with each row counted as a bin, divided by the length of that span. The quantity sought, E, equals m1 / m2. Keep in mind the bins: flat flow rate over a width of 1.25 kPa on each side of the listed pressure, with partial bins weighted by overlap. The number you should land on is 1.01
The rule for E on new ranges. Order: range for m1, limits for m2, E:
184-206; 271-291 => 1.16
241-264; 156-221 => 0.66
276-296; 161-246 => 0.91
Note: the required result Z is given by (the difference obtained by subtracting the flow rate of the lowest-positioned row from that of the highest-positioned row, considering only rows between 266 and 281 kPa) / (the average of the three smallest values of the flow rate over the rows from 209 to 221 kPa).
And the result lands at 0.19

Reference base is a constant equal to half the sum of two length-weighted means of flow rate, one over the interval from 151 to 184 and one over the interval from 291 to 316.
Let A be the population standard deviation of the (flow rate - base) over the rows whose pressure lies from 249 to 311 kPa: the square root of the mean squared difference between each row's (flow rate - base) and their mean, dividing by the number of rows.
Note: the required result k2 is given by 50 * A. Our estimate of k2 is 529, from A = 10.6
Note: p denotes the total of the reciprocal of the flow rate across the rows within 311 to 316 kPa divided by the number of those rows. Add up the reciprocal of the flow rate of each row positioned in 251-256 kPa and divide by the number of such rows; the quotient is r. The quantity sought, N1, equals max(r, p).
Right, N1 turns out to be 0.0217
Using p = 0.0147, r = 0.0217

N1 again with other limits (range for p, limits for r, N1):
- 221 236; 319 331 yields 0.0144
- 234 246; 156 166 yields 0.0139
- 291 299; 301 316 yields 0.0151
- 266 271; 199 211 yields 0.0173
